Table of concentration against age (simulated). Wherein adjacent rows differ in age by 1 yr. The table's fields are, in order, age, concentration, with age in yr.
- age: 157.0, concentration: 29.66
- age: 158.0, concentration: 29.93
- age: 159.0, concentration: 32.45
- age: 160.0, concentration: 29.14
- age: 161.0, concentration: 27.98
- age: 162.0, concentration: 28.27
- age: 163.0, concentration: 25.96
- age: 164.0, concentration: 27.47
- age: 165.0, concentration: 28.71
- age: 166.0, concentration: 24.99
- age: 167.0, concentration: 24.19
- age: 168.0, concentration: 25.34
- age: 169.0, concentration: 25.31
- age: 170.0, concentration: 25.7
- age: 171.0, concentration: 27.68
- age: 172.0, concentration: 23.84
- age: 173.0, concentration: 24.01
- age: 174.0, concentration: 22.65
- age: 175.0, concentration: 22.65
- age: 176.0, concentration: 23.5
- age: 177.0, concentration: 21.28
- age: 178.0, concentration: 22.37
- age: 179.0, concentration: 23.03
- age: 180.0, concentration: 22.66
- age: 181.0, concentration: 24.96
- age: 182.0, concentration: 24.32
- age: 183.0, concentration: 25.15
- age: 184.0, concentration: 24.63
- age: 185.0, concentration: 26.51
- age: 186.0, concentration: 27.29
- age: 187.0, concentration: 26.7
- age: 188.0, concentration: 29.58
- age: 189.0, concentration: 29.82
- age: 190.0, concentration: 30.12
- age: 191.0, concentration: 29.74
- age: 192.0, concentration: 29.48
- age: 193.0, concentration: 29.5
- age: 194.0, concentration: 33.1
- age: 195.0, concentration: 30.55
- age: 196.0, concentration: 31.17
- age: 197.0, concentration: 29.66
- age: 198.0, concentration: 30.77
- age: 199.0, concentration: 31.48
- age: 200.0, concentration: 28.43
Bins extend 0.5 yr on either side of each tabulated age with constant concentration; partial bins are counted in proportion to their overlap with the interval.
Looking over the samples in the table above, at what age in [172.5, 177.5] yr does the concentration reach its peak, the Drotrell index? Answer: 173.0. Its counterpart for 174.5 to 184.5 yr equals 183.0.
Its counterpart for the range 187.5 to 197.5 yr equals 194.0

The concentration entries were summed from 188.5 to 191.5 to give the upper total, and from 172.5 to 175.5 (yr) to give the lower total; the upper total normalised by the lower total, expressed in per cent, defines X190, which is 129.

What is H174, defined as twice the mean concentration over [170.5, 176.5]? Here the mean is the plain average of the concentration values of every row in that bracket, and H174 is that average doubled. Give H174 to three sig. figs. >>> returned 48.1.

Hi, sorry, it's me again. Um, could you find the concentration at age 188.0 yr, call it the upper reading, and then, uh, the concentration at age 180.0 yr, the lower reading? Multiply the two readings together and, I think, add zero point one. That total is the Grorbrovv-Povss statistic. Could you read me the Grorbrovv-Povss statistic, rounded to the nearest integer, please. 670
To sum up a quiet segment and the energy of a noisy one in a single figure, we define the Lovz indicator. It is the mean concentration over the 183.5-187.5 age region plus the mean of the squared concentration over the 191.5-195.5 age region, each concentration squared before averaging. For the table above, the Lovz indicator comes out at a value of 968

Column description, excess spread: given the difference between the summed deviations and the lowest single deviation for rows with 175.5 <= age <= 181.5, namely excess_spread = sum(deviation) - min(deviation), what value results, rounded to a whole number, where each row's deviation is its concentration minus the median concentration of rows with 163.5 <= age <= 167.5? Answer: -15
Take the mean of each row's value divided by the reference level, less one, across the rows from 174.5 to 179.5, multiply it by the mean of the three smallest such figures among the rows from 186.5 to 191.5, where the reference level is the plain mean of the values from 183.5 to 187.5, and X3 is -0.013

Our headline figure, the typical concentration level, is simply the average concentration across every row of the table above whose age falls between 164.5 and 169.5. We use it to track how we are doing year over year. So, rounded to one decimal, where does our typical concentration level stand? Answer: 25.7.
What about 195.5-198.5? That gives 30.5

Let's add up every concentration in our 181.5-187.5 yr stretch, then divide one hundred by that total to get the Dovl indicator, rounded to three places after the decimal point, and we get 0.647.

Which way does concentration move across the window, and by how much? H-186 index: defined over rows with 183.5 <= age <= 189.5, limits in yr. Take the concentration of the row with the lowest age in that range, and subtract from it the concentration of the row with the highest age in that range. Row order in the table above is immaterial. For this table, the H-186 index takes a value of -5.2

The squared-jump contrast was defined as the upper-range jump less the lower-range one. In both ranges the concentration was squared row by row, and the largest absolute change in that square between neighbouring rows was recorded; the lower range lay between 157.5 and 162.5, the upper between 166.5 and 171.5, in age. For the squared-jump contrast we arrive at -98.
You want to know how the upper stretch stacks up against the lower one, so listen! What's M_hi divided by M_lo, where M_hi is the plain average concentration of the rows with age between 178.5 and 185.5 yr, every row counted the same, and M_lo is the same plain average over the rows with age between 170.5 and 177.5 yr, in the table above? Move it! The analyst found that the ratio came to 1.03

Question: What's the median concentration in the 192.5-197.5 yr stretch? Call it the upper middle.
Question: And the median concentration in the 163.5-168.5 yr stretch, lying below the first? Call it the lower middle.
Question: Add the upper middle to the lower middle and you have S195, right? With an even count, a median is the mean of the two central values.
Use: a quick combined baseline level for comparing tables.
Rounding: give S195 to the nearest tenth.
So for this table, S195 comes 55.9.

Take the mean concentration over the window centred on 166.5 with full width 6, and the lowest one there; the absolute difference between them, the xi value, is 1.8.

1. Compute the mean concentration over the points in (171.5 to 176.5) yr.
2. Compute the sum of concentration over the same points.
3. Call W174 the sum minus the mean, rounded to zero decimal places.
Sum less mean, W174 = 93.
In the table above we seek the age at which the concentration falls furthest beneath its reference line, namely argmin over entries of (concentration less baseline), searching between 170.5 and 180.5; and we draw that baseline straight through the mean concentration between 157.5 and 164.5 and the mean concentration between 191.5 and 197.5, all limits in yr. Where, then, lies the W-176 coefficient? 177.0 yr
